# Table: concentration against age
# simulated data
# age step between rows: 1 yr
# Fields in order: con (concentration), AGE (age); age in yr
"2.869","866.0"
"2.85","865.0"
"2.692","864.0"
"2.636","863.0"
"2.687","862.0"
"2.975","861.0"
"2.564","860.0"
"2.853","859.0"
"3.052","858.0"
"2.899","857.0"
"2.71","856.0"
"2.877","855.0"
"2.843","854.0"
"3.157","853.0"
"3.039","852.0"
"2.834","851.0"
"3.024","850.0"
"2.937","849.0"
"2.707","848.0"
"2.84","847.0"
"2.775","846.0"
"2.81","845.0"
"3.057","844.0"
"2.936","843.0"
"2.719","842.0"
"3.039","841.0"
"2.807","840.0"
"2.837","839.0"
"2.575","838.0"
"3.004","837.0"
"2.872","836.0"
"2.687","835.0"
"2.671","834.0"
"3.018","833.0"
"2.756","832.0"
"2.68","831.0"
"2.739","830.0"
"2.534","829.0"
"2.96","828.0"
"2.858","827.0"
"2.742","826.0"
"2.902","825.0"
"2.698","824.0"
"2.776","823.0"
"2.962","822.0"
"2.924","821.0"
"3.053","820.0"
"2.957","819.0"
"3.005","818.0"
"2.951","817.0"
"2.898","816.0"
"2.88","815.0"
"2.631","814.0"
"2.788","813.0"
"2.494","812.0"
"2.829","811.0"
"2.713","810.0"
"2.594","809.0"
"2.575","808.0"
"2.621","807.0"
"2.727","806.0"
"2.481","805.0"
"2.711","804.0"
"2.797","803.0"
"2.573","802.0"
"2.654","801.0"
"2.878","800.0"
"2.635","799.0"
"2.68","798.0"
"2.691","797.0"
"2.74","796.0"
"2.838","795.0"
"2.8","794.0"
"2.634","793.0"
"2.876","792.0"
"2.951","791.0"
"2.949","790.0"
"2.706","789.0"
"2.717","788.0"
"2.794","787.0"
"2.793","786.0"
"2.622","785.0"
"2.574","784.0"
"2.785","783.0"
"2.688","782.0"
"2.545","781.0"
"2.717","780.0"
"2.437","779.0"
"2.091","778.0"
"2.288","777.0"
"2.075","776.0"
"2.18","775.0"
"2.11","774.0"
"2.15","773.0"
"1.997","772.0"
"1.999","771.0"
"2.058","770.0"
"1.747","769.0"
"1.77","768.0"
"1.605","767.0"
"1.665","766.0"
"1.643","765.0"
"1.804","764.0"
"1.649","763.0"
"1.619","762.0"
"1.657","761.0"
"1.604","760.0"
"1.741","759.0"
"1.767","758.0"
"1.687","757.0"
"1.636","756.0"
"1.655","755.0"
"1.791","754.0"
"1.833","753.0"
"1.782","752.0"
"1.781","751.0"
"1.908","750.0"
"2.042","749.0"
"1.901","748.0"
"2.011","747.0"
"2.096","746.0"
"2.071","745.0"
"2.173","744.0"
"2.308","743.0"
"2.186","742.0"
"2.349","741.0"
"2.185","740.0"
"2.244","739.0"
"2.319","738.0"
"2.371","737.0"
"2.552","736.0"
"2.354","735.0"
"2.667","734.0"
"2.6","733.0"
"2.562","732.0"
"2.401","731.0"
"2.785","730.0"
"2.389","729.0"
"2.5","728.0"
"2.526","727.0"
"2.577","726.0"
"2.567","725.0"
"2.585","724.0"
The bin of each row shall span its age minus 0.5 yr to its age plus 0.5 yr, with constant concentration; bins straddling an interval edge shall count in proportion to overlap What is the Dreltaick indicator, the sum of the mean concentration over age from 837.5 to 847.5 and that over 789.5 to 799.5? 5.62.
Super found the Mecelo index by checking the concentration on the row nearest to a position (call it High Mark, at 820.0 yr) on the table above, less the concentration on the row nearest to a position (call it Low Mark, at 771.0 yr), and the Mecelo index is 1.1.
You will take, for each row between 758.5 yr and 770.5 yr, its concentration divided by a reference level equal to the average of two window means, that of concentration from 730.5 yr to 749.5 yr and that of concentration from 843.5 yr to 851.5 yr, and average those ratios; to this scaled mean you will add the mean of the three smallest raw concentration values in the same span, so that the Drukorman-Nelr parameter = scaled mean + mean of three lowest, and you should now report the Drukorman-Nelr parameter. 2.3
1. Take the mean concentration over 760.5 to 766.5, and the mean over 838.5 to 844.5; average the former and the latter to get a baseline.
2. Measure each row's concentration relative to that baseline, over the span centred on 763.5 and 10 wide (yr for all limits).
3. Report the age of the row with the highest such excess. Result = 764.0 yr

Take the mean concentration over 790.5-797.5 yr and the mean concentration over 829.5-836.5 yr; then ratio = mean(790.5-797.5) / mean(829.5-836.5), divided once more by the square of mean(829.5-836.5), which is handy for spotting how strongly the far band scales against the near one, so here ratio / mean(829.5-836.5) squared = 0.13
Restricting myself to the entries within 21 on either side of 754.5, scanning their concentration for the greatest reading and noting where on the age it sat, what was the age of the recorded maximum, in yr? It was 734.0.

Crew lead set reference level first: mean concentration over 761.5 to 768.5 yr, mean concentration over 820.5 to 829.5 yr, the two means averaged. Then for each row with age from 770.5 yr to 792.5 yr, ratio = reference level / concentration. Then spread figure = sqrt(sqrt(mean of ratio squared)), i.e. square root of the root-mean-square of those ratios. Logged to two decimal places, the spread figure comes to 0.96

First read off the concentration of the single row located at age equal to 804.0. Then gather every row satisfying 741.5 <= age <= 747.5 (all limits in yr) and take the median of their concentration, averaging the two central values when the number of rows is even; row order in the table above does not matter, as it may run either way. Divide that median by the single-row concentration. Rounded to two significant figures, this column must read 0.79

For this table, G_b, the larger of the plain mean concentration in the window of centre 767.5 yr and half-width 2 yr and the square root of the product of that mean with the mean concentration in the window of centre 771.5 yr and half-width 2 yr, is 1.9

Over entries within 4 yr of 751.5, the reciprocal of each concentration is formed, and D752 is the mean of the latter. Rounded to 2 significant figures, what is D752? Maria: 0.55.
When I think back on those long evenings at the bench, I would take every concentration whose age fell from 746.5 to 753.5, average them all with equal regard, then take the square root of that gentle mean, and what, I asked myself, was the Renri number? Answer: 1.38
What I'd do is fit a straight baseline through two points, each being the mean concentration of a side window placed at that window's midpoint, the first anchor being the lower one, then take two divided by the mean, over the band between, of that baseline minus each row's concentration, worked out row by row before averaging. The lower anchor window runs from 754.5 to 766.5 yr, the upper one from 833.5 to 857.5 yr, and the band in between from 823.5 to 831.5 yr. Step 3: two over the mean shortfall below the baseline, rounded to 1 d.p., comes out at -13.0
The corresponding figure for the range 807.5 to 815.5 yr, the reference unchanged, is -6.7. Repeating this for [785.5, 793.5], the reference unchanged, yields -2.8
